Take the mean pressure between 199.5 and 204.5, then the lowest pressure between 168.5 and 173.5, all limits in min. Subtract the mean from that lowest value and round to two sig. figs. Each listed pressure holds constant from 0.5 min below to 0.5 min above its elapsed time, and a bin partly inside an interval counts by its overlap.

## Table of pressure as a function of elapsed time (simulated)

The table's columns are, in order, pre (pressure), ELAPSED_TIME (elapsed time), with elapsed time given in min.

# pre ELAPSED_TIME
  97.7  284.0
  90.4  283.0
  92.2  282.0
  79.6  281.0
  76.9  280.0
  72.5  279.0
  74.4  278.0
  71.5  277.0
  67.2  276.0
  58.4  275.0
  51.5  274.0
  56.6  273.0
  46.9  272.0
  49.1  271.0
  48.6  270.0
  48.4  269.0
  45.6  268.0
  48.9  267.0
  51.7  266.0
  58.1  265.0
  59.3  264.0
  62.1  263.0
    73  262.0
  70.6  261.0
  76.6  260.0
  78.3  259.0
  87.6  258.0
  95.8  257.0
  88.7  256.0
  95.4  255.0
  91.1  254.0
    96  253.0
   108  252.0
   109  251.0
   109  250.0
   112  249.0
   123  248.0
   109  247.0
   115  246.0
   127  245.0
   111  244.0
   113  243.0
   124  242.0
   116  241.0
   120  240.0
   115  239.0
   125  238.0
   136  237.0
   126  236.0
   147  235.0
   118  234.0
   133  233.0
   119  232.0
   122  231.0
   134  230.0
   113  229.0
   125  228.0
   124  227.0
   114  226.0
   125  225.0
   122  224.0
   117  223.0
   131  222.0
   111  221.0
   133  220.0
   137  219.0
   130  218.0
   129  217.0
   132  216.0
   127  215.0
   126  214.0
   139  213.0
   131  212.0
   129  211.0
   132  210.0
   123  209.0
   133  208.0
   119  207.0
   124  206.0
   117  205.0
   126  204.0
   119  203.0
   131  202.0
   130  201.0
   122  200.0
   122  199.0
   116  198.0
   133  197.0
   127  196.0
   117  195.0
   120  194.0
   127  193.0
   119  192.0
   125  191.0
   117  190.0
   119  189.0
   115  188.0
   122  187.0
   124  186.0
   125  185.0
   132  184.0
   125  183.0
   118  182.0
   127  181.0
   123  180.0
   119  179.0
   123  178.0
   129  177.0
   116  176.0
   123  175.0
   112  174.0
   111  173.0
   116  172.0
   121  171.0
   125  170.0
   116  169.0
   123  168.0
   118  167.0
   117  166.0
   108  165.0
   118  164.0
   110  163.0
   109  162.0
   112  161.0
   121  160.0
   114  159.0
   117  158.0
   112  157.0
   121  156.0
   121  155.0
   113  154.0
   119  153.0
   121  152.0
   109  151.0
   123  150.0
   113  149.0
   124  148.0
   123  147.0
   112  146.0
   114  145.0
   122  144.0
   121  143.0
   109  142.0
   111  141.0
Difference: -15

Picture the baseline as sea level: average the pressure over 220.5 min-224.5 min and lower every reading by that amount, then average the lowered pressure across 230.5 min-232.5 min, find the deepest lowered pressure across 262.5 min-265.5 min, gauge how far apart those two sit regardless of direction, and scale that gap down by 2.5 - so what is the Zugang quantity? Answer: 25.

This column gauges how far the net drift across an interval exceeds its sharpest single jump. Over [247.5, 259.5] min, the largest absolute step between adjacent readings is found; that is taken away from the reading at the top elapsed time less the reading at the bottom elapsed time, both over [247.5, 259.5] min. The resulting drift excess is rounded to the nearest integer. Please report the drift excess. -57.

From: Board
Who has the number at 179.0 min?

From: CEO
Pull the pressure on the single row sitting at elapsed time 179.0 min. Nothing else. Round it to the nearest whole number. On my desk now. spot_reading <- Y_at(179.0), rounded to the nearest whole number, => 119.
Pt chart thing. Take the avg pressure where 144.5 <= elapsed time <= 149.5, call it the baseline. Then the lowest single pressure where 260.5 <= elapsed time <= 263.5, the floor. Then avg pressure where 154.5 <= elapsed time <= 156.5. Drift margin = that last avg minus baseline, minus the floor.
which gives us -58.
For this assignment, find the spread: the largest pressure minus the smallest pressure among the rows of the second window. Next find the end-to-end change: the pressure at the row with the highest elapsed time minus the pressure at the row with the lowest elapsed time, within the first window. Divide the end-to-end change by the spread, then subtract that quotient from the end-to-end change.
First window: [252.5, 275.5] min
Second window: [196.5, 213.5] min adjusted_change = -36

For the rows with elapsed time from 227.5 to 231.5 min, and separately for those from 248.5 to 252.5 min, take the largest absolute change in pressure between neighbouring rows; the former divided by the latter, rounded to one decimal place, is 7.0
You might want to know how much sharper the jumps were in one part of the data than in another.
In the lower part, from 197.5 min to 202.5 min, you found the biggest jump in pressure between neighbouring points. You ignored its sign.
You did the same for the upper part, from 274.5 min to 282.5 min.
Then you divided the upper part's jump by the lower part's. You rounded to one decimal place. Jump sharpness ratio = 1.6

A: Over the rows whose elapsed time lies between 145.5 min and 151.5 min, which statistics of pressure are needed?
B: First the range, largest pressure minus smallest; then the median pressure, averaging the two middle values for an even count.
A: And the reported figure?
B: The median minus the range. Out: 103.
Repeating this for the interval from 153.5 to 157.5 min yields 108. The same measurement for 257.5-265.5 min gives 42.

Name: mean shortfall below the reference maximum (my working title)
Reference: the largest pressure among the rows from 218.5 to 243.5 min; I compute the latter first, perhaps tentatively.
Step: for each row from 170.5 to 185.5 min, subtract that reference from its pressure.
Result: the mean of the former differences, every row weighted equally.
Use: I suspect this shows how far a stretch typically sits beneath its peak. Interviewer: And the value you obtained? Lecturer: -26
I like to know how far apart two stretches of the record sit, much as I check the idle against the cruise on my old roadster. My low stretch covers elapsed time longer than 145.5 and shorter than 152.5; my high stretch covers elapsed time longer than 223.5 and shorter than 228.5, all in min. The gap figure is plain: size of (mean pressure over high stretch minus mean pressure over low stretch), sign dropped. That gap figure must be 4.1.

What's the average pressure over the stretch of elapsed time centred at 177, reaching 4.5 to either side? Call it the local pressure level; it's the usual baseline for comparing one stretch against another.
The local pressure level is 120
